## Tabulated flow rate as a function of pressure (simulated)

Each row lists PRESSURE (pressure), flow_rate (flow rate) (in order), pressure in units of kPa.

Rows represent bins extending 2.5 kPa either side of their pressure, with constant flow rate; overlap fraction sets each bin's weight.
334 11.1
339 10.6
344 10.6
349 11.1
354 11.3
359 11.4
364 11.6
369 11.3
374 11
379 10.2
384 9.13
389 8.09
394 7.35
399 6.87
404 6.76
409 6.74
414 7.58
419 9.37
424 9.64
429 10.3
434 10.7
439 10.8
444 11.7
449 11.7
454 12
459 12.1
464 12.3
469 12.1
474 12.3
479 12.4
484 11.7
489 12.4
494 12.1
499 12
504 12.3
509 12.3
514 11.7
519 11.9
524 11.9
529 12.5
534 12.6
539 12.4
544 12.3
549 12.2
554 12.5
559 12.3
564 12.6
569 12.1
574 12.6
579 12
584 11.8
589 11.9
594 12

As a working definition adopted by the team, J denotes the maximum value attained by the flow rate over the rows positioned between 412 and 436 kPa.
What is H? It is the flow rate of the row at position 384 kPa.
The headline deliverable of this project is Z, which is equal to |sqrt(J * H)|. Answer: 9.9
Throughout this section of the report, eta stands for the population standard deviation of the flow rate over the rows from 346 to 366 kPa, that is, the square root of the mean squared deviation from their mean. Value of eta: 0.18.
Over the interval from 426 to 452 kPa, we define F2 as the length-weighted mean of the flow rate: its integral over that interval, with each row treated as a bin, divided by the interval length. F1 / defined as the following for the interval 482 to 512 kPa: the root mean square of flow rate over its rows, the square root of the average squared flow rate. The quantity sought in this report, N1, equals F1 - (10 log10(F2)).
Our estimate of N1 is 1.7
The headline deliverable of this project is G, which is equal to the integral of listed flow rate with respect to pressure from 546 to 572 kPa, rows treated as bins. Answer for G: 321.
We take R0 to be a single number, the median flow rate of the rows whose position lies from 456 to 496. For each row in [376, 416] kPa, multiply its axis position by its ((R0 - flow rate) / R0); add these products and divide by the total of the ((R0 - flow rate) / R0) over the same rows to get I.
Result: 399.0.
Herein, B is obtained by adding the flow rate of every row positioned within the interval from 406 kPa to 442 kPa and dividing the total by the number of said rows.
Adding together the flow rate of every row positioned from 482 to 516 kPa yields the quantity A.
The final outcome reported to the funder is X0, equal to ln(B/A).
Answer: -2.21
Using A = 84.5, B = 9.3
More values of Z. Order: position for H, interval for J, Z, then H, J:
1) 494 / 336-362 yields 11.7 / 12.1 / 11.4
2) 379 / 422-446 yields 10.9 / 10.2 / 11.7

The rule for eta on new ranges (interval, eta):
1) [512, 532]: 0.30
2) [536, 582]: 0.20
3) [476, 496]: 0.29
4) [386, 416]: 0.49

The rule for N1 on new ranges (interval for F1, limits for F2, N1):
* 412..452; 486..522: -0.5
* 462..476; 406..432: 2.8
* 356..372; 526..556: 0.5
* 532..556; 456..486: 1.6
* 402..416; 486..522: -3.8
